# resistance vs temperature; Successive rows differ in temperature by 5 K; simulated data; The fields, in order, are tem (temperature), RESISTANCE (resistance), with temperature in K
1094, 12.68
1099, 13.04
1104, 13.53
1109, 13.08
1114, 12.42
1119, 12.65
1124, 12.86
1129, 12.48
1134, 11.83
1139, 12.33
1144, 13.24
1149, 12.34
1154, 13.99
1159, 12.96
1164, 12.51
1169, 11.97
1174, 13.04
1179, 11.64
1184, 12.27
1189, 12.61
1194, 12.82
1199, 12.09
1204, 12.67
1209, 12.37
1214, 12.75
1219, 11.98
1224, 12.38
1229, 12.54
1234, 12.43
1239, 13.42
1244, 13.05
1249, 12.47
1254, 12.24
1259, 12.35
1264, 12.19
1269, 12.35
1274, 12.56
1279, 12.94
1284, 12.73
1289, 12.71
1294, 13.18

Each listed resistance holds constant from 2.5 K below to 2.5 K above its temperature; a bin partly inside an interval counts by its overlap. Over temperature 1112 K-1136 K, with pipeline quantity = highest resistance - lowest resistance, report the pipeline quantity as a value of 1.03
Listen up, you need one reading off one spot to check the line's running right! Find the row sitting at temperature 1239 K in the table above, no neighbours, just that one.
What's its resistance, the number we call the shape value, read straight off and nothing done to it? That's 13.42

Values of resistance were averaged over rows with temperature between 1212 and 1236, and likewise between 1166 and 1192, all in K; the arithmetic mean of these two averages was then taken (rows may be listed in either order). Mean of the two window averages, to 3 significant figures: 12.4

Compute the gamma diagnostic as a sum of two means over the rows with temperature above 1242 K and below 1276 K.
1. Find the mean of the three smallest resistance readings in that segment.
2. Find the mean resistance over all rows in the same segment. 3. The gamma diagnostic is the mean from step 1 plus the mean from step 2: 24.7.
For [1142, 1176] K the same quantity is 25.1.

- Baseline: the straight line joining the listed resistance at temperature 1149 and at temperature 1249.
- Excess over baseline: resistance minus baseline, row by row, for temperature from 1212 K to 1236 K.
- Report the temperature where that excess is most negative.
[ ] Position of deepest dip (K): 1219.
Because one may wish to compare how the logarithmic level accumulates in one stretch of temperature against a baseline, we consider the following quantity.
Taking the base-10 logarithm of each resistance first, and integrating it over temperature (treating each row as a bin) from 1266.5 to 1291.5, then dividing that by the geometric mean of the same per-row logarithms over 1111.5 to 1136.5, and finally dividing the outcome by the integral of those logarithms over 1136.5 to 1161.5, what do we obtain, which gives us 0.905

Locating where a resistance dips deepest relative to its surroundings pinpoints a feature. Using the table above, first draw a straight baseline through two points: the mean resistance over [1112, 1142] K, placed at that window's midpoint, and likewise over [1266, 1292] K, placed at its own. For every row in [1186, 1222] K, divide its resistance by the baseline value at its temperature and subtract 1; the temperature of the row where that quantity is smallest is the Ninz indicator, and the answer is 1219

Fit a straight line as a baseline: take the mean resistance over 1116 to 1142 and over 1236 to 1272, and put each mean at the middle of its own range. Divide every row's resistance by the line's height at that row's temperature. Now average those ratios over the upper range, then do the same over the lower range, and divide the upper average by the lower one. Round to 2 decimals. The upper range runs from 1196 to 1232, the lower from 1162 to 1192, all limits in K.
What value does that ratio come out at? 1.00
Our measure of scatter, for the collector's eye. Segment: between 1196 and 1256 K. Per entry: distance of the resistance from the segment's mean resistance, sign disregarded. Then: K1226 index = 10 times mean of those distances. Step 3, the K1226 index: 2.9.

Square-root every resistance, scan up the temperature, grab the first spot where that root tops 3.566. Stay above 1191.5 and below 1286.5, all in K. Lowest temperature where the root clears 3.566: 1194 K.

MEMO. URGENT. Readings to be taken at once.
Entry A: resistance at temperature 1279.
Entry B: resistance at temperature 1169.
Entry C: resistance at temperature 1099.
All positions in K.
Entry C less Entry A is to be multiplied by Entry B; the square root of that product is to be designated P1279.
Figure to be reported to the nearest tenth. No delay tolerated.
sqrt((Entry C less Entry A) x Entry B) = 1.1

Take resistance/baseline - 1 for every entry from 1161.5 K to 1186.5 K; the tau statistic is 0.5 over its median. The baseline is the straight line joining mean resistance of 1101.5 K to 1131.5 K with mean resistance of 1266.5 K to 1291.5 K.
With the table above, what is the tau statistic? -13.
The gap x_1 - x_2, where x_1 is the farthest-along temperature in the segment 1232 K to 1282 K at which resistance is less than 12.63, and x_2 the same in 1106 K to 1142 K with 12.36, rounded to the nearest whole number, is 135 K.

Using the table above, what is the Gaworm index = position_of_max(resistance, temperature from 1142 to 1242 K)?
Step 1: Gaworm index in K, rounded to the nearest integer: 1154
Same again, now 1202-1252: 1239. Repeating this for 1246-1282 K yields 1279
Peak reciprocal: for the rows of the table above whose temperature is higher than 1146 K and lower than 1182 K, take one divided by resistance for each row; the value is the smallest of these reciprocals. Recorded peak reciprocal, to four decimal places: 0.0715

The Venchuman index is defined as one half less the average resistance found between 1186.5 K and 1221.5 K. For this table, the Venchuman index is -12.0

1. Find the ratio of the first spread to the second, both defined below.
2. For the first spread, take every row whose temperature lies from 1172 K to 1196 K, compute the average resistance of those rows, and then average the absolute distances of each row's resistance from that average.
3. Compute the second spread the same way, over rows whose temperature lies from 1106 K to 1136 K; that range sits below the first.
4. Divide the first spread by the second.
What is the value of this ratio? 1.3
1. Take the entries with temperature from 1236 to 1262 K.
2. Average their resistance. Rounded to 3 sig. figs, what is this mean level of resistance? 12.7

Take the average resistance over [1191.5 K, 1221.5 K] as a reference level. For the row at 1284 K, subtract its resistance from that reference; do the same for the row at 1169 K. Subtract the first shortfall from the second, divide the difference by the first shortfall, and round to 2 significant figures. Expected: -2.7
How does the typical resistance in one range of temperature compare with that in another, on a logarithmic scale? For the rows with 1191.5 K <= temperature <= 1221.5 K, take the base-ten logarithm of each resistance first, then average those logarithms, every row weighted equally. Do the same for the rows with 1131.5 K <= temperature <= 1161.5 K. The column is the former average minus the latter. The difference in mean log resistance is -0.011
